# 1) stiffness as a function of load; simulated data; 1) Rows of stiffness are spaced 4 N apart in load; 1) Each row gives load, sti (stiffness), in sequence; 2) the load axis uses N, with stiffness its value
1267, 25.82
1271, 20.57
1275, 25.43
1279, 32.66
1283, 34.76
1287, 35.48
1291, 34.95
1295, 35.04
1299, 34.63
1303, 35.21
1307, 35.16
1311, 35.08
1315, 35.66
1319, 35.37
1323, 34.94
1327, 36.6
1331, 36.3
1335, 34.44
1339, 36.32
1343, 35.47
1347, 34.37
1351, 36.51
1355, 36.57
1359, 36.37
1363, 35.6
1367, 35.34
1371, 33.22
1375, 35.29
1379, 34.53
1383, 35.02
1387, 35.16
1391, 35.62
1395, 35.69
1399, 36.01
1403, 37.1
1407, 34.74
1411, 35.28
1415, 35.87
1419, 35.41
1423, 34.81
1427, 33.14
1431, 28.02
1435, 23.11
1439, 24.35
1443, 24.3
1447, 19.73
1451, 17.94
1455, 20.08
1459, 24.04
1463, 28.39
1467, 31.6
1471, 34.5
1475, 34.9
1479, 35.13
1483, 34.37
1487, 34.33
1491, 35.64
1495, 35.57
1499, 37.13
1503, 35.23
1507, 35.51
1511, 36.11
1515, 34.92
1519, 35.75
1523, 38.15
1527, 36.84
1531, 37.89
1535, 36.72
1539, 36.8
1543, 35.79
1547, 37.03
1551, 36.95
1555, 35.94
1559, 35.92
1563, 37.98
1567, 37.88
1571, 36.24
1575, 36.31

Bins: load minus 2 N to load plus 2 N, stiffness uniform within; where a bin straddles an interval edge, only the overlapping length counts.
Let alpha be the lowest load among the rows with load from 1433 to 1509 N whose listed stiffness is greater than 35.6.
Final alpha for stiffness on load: 1491 N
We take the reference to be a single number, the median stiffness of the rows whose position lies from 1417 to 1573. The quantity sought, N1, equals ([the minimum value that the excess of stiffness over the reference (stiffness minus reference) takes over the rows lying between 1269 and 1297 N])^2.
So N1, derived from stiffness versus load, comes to 220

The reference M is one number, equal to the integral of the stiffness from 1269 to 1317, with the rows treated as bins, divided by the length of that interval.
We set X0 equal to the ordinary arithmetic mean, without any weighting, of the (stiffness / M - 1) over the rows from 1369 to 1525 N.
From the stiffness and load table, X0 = -0.01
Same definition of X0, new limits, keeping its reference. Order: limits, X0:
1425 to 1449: -0.23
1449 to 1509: -0.04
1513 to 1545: 0.11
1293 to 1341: 0.08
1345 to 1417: 0.08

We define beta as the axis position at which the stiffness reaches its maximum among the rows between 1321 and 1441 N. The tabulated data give 1403 N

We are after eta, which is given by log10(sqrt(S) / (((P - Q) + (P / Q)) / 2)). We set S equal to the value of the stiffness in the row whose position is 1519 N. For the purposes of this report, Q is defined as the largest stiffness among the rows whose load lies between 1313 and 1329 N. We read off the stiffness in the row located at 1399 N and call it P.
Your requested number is 1.5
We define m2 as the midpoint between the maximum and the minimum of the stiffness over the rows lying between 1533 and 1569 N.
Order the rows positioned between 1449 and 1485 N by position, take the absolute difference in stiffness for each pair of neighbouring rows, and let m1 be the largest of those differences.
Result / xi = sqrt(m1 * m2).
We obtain 12.7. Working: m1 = 4.35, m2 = 36.9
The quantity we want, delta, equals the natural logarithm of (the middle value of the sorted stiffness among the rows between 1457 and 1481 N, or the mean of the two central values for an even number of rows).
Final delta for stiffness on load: 3.498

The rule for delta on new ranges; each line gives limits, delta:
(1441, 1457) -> 2.991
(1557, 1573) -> 3.613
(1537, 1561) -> 3.594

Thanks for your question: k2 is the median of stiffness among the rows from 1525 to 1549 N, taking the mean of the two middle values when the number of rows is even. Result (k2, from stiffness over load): 36.8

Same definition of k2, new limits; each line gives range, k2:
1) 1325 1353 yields 36.3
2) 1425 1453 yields 24.3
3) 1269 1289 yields 32.7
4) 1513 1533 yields 36.8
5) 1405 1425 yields 35.3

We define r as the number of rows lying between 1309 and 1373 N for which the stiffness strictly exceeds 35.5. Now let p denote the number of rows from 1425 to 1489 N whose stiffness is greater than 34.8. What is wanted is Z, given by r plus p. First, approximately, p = 2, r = 8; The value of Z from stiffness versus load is 10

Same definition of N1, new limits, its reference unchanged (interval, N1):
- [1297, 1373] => 5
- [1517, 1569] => 0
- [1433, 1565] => 305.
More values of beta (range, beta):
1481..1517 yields 1499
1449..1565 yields 1523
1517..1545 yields 1523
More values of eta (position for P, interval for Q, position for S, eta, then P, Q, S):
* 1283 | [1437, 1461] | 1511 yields 0.0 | 34.76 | 24.35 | 36.11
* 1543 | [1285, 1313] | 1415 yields 1.0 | 35.79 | 35.48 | 35.87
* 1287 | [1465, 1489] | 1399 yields 0.9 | 35.48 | 35.13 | 36.01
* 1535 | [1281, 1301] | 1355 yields 0.7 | 36.72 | 35.48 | 36.57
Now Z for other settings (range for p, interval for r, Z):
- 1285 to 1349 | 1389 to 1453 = 18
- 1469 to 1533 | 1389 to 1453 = 18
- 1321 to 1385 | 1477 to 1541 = 23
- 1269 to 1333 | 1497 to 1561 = 25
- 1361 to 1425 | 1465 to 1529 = 21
